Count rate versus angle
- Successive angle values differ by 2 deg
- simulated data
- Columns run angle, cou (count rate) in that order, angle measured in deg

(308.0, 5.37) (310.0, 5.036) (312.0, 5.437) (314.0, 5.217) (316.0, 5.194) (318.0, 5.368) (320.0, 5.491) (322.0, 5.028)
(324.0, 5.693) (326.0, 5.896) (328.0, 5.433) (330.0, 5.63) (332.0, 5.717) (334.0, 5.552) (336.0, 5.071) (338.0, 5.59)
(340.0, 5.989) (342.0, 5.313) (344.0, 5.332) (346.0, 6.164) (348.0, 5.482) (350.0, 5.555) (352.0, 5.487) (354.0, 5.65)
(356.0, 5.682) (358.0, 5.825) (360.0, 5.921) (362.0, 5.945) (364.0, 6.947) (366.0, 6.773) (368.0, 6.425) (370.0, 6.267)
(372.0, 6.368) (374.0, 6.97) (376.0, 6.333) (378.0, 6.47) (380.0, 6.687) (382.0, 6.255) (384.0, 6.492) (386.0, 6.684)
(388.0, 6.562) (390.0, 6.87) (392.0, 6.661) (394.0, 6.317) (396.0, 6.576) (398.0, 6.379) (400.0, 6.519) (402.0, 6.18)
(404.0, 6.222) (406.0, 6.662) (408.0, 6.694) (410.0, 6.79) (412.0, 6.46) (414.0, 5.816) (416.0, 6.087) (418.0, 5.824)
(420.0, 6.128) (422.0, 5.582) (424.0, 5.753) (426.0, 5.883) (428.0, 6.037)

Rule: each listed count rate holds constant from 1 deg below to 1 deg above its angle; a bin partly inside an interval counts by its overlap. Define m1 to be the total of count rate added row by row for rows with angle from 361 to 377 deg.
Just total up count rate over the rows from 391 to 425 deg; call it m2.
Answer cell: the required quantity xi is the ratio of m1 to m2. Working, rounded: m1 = 52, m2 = 107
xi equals 0.49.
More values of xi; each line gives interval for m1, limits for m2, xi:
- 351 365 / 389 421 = 0.41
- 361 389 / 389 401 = 2.32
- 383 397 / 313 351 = 0.44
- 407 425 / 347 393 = 0.38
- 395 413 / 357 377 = 0.92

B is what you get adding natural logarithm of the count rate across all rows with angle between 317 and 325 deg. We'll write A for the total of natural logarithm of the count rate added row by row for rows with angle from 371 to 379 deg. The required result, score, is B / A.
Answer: 0.90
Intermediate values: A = 7.51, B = 6.74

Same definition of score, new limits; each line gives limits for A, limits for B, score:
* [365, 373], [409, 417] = 0.99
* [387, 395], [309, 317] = 0.88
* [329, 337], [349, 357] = 1.01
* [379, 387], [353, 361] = 0.93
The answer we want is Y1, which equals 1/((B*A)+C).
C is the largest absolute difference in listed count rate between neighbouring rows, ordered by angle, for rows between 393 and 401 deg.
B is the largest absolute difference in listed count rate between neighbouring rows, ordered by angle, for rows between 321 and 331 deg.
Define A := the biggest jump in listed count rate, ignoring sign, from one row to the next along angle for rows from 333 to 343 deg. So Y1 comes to 1.41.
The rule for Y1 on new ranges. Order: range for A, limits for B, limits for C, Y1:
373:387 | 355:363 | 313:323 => 1.80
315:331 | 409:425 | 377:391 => 1.16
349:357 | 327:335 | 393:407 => 2.12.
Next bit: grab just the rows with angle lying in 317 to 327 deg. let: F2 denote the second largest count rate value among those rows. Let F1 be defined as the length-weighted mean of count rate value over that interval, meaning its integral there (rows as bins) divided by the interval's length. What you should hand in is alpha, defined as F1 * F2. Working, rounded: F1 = 5.50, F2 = 5.693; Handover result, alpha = 31.3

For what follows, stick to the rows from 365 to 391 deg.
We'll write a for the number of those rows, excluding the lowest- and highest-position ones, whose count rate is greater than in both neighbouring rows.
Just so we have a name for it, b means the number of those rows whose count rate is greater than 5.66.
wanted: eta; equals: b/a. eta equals 4.3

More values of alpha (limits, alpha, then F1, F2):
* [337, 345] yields 31.1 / 5.56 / 5.59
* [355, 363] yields 34.6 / 5.84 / 5.921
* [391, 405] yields 42.1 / 6.41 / 6.576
